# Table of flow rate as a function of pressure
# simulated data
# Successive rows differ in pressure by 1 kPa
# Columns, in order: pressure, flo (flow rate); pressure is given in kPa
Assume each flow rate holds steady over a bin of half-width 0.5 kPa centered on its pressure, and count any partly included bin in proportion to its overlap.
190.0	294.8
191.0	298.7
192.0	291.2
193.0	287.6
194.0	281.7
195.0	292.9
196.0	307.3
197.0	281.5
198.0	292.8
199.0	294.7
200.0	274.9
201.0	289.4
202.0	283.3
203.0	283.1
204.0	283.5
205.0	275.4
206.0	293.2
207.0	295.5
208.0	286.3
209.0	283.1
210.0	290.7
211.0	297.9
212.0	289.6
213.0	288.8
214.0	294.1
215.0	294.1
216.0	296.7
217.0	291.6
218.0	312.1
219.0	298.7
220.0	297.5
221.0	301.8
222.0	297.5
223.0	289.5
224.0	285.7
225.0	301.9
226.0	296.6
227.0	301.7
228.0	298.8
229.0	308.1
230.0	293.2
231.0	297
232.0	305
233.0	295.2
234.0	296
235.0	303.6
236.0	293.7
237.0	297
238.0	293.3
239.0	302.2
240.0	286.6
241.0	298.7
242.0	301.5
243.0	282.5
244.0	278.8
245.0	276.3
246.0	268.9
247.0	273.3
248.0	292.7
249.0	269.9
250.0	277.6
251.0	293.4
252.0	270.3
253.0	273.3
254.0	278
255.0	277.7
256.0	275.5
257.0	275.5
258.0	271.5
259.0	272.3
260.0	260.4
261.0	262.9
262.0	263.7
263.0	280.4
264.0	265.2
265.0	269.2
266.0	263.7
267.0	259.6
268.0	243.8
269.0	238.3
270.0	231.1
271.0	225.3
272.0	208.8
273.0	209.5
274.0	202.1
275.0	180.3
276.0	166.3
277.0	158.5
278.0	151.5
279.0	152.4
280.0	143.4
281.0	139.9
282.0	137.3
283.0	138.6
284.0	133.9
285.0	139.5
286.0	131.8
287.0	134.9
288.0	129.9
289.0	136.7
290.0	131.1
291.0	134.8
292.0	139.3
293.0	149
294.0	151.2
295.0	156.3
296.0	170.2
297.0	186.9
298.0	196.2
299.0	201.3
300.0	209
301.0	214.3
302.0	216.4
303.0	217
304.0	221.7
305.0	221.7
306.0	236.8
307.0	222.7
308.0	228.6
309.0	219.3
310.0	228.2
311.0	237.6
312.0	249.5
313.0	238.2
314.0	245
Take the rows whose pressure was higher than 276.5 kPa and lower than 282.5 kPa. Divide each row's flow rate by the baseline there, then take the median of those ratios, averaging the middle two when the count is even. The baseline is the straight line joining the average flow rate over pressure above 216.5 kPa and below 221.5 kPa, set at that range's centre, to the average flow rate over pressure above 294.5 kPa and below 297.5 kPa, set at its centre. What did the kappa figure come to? 0.74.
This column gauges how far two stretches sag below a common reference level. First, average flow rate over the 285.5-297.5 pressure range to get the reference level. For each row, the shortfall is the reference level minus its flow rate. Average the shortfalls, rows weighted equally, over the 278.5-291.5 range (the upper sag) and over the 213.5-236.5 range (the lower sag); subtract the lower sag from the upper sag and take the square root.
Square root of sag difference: 13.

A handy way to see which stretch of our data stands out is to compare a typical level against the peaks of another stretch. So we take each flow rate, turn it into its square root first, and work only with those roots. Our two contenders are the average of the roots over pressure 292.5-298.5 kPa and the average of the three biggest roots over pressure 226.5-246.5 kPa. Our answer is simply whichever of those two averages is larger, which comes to 17.5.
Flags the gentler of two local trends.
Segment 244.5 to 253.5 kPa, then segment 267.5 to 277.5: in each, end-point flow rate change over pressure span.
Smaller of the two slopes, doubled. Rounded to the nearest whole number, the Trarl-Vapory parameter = -19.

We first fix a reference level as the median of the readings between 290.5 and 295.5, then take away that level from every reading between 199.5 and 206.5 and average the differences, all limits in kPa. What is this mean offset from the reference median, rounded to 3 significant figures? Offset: 134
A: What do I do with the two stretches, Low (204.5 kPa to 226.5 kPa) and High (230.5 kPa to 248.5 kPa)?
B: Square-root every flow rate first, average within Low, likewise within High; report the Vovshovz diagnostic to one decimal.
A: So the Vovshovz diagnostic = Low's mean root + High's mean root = 34.2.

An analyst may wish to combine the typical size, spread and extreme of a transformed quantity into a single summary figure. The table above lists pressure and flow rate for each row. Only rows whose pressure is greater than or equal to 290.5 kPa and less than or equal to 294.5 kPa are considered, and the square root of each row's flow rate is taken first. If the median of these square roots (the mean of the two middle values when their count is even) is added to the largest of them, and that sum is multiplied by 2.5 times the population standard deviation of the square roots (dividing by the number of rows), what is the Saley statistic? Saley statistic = 17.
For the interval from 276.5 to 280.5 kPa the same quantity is 14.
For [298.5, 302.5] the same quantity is 15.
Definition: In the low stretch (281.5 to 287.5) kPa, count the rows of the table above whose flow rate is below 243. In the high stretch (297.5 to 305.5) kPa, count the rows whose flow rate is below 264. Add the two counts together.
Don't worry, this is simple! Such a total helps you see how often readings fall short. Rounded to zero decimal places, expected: 14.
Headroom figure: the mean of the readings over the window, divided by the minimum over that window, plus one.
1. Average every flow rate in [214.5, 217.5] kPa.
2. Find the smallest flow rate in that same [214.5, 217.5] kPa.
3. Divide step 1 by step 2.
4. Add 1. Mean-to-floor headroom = 2.01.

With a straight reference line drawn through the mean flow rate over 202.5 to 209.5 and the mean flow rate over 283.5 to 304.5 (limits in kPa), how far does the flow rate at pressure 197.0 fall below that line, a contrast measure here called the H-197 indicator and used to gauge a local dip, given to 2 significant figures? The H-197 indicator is 16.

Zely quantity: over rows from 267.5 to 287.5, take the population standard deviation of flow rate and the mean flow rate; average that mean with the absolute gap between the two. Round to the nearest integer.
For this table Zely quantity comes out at 154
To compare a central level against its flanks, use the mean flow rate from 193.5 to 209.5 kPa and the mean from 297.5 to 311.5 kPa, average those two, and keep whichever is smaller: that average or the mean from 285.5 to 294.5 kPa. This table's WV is 138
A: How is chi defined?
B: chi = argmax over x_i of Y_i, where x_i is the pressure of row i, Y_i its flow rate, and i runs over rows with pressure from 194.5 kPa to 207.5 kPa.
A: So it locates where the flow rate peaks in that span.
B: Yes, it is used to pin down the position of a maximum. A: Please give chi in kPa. 196.0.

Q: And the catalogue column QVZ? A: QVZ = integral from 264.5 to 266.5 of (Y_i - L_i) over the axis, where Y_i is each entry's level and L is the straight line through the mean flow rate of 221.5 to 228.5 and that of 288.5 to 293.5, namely 135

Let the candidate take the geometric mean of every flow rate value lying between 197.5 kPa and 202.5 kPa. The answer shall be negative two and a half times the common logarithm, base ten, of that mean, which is -6.1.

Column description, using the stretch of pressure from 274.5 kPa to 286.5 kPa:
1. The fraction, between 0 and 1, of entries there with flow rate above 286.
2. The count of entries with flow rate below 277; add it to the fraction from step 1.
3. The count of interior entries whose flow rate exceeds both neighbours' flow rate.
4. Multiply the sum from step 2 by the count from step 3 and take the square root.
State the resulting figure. 6.0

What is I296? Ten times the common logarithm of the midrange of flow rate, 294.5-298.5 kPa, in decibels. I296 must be 22.5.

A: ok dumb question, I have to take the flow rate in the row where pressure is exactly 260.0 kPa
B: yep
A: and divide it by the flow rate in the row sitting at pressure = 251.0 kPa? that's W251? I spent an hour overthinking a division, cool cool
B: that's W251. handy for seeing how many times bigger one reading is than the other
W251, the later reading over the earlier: 0.89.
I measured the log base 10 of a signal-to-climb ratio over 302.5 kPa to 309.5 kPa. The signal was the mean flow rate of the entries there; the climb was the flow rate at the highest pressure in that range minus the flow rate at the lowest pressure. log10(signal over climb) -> 2.0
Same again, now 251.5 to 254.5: 1.6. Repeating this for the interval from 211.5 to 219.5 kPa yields 1.5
